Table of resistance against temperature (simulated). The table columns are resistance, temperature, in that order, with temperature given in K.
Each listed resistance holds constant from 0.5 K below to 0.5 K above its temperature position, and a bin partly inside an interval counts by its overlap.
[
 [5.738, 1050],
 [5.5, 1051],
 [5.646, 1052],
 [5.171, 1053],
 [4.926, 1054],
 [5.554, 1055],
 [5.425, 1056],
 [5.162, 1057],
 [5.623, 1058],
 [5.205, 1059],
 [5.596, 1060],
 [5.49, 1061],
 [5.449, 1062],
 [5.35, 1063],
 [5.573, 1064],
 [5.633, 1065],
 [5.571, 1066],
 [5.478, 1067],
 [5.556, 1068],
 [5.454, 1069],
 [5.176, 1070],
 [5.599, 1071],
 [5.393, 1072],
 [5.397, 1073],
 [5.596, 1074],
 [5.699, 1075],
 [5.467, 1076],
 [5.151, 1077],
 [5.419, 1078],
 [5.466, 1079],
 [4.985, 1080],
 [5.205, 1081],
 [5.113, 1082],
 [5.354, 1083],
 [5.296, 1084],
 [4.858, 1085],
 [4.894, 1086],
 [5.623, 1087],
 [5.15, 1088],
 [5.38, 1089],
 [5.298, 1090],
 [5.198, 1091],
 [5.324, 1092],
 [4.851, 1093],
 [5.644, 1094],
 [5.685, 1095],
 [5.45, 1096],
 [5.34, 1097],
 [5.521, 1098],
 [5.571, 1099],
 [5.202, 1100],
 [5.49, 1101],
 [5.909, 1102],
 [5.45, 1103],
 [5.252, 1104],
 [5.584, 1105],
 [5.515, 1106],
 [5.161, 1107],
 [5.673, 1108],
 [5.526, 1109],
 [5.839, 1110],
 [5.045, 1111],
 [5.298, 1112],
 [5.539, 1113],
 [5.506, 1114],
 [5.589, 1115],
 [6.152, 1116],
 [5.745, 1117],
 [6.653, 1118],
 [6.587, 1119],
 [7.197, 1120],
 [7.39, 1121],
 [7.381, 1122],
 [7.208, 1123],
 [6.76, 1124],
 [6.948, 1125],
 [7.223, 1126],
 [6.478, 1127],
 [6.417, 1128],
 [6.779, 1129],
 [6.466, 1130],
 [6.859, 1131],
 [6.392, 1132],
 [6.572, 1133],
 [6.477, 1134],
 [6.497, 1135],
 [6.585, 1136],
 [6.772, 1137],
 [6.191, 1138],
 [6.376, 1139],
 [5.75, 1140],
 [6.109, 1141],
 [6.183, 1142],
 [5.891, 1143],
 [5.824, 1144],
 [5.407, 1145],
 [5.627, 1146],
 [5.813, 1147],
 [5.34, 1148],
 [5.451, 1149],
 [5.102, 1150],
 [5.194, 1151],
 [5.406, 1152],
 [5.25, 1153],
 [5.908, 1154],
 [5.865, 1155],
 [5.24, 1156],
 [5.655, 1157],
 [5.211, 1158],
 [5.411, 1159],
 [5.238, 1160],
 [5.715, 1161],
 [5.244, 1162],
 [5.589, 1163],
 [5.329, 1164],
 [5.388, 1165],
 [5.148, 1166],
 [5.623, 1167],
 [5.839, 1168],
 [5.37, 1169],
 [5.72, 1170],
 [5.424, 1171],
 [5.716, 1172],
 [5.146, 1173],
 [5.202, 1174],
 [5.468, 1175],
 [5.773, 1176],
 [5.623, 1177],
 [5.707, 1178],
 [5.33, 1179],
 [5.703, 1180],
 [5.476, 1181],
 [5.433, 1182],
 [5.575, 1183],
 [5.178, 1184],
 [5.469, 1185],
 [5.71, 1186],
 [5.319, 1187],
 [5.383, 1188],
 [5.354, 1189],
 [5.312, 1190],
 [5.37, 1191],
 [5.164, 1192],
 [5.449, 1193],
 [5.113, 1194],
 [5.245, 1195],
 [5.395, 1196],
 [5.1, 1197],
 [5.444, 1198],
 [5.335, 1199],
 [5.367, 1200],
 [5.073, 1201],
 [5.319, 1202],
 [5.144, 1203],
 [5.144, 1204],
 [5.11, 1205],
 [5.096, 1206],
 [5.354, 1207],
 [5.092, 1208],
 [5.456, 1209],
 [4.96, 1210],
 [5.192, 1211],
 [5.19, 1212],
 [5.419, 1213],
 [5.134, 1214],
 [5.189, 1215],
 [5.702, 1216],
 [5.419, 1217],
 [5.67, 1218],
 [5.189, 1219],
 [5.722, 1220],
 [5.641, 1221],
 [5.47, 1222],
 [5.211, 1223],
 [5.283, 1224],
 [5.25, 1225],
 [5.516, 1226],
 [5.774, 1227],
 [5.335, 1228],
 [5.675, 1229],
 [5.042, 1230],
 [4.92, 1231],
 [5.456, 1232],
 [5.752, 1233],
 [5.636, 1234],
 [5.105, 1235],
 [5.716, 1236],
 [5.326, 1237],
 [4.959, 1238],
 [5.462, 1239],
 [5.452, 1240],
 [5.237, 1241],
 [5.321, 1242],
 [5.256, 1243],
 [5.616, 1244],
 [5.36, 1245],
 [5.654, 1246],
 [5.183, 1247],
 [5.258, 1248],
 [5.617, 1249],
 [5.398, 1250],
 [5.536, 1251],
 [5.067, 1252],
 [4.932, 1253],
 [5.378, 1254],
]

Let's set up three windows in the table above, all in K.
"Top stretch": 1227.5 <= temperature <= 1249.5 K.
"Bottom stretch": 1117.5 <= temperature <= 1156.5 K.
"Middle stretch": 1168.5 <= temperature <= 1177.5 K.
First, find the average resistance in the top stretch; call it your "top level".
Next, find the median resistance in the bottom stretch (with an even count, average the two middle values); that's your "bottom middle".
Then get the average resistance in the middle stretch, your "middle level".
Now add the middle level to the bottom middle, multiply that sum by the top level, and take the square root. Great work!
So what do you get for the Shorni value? 8.00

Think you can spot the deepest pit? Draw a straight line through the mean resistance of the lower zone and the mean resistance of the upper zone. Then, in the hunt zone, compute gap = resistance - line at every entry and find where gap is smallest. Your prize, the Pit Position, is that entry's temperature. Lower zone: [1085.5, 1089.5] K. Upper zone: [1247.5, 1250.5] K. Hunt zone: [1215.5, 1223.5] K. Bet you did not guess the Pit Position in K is 1219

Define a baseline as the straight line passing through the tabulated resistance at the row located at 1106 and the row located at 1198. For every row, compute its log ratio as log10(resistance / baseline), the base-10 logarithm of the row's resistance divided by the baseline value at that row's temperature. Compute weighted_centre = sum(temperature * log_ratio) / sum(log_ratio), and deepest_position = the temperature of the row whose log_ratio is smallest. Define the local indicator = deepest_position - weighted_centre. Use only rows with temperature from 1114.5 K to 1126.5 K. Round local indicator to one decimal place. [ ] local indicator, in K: -6.7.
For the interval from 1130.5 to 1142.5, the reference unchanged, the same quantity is 4.2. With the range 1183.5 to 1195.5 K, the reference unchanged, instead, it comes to 2.7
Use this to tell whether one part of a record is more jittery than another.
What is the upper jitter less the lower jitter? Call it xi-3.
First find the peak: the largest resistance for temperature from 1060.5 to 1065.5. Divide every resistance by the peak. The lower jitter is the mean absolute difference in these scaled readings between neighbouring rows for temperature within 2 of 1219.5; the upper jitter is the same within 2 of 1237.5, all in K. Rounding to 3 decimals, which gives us 0.010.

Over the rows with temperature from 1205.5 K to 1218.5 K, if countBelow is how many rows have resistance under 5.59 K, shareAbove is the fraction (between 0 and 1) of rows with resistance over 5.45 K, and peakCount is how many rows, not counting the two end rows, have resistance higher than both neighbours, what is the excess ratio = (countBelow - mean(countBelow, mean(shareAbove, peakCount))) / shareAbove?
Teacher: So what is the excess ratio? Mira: 18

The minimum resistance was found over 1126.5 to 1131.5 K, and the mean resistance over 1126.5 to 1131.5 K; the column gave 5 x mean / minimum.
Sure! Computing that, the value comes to 5.14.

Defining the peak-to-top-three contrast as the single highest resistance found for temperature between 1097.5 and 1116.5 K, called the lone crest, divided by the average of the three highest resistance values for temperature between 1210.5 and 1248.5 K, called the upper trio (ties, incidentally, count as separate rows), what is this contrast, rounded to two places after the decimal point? 1.07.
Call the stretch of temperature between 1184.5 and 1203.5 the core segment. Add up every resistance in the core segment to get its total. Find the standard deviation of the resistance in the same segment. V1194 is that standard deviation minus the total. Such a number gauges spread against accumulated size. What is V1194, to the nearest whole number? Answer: -101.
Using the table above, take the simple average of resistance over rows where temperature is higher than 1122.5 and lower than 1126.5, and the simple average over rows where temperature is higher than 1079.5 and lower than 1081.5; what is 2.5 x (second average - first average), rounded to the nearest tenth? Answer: -4.8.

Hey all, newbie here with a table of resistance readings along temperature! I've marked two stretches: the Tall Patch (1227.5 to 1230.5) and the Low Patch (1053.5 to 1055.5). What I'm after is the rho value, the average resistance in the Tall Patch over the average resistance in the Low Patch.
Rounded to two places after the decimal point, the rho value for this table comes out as 1.02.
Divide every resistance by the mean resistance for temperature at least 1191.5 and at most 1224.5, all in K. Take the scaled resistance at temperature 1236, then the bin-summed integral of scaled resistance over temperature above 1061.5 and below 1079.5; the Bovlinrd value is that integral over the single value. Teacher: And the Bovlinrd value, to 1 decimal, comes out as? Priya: 17.2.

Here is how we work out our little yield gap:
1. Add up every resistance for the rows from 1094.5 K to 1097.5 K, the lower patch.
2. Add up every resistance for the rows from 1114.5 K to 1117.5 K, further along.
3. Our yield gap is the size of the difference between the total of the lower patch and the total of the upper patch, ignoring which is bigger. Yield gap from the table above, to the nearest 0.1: 1.0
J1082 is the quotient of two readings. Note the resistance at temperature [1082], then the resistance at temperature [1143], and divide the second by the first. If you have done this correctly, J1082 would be 1.15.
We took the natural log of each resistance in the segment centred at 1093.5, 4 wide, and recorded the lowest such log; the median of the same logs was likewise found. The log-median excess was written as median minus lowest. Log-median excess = 0.12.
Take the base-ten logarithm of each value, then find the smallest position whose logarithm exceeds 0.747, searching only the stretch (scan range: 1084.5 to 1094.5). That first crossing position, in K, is 1087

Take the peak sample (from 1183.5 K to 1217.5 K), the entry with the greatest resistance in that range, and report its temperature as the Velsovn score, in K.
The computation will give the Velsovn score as 1186 K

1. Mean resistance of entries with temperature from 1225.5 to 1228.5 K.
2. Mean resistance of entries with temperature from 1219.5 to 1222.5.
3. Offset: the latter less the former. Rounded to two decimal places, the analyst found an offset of 0.07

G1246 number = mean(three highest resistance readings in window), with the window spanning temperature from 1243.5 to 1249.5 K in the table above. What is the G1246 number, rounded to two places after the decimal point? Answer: 5.63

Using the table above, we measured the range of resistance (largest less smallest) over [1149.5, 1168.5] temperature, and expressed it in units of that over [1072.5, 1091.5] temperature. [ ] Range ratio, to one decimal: 1.0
